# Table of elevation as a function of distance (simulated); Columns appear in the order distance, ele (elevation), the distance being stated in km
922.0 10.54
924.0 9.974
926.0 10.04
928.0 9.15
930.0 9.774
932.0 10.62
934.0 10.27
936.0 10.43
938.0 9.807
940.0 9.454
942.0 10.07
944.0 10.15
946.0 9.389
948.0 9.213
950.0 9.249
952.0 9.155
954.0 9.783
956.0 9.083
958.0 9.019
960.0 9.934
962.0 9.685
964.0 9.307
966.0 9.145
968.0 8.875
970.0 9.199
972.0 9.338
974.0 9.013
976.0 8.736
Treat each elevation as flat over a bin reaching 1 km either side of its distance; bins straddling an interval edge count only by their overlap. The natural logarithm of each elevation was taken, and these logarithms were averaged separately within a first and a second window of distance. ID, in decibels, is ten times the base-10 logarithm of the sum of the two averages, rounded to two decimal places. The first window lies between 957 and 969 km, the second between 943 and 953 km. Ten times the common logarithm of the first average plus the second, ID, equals 6.51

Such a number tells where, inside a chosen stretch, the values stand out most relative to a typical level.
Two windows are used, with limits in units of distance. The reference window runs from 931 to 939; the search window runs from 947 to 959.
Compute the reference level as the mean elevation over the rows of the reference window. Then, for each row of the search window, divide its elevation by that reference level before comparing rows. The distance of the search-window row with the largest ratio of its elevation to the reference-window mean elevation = 954.0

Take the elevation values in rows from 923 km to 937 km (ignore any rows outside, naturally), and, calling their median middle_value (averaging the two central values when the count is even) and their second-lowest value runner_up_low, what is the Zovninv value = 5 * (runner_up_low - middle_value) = -1.33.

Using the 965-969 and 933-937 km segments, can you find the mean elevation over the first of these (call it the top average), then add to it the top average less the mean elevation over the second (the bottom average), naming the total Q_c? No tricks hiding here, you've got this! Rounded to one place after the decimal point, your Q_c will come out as 7.7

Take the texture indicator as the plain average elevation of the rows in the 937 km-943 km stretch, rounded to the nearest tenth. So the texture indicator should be 9.8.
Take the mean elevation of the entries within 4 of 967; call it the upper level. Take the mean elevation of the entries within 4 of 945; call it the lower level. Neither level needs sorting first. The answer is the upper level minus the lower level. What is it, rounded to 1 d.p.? -0.6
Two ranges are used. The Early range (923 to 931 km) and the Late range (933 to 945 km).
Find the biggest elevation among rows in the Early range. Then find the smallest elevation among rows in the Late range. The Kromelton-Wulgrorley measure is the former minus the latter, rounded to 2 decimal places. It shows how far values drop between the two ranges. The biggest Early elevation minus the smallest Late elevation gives 0.59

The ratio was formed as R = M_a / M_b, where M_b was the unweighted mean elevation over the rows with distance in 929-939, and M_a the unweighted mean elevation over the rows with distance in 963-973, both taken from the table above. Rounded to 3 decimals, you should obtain 0.901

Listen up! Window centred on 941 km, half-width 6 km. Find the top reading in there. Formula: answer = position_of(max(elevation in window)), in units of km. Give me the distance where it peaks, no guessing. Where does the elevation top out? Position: 936.0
